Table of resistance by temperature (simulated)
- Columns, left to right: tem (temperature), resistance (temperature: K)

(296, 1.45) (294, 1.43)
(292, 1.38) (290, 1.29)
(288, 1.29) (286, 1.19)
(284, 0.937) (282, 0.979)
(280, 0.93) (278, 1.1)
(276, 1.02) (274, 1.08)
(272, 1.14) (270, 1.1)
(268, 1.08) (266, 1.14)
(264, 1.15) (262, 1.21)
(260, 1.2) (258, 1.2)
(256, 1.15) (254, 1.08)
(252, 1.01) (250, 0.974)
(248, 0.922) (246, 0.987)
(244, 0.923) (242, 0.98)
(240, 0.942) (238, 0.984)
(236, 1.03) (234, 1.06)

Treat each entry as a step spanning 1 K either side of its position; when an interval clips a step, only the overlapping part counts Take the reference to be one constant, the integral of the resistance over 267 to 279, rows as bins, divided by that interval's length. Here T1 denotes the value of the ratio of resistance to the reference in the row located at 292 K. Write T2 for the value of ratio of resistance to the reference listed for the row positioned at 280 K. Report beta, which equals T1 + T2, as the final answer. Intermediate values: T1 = 1.27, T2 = 0.86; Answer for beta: 2.13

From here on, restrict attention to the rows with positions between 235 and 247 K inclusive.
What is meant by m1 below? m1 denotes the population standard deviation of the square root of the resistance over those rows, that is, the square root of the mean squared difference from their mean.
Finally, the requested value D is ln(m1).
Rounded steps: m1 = 0.0174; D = -4.1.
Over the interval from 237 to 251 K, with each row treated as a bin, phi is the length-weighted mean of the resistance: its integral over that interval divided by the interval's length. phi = 0.96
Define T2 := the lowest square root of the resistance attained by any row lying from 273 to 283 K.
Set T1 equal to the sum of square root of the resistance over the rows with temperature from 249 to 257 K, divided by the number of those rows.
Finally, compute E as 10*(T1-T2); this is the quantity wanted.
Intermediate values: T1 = 1.03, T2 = 0.96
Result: 0.6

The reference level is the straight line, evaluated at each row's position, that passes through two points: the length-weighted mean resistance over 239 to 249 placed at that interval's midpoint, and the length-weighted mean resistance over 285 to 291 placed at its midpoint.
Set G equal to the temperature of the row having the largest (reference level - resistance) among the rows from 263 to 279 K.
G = 276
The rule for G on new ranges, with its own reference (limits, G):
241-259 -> 248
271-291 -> 284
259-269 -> 268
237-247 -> 244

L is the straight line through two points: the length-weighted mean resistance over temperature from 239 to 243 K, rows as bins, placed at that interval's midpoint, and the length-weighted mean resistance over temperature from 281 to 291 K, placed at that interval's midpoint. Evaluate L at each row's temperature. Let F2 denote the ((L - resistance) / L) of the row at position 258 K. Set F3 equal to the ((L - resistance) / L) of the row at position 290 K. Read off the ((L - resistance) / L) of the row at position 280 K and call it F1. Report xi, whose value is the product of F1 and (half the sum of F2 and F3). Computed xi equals -0.024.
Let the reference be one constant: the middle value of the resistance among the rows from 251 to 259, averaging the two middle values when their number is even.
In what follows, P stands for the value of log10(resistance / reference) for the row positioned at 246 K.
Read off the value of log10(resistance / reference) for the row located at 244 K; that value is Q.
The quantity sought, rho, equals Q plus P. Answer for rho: -0.14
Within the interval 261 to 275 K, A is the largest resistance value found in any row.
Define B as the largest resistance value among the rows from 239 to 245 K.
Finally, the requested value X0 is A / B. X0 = 1.23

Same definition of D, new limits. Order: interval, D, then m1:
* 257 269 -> -3.8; 0.0213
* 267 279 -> -4.1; 0.0173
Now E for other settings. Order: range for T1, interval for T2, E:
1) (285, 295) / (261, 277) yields 1.4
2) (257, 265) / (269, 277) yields 0.8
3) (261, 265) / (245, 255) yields 1.3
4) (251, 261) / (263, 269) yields 0.2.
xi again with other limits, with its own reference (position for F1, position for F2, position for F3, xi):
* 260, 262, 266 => 0.019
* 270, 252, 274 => 0.000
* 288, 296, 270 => 0.016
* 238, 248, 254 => 0.000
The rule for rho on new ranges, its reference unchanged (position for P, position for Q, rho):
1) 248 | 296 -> 0.03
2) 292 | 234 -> 0.07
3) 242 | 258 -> -0.02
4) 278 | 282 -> -0.06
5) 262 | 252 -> -0.01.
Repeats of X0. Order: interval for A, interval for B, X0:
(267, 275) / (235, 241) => 1.11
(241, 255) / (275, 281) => 0.98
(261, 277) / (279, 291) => 0.94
